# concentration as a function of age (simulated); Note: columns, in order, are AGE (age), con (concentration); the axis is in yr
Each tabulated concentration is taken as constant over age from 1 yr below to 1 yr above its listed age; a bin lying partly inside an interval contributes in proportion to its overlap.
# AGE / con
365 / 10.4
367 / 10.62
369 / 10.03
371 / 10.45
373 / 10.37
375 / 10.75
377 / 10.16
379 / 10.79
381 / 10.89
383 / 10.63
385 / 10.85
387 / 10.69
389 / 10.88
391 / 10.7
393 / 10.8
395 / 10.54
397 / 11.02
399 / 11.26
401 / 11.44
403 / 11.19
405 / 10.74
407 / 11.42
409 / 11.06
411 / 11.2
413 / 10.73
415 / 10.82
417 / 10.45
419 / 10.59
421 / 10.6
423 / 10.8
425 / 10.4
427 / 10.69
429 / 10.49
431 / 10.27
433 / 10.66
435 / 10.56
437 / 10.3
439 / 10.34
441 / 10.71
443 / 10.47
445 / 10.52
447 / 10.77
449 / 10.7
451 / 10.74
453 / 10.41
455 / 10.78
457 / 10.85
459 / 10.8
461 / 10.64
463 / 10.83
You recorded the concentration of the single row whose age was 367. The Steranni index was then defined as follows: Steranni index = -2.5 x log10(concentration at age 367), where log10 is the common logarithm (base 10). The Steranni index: -2.57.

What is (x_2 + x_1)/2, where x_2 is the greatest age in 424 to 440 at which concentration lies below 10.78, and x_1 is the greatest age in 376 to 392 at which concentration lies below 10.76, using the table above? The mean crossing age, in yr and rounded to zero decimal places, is 415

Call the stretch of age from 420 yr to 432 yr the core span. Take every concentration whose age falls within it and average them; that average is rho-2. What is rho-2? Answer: 10.5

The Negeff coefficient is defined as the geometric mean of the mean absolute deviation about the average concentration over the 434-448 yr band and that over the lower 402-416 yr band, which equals 0.17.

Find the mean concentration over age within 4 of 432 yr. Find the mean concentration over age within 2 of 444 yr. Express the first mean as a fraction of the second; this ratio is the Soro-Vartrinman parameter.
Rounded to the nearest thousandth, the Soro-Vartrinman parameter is 1.000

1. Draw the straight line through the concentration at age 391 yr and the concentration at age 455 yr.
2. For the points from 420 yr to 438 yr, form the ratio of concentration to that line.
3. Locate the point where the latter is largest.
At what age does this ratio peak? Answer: 423 yr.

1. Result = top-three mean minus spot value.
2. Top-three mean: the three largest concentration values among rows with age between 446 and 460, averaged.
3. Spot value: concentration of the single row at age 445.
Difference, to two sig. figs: 0.29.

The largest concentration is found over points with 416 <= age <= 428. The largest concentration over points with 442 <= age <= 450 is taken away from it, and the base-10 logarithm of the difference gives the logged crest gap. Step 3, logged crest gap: -1.5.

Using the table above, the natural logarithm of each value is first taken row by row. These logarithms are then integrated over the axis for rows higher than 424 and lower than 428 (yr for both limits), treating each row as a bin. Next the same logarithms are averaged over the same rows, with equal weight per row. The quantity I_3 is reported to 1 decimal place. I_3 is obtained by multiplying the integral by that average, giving 22.2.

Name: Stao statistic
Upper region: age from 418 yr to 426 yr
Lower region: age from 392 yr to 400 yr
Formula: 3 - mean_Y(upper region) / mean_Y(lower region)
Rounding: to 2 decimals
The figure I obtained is 2.03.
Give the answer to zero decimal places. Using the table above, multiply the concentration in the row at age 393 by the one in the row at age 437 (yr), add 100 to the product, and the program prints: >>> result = 211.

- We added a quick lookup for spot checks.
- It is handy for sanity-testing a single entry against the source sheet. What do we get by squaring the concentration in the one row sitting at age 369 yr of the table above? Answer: 101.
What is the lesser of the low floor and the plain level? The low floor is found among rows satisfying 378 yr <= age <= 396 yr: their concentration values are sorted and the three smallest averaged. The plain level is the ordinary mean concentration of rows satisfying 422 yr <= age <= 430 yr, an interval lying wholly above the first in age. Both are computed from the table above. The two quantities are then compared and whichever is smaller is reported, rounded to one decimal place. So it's 10.6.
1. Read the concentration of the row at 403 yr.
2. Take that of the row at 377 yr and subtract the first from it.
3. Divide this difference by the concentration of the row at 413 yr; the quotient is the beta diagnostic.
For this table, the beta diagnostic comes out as -0.10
